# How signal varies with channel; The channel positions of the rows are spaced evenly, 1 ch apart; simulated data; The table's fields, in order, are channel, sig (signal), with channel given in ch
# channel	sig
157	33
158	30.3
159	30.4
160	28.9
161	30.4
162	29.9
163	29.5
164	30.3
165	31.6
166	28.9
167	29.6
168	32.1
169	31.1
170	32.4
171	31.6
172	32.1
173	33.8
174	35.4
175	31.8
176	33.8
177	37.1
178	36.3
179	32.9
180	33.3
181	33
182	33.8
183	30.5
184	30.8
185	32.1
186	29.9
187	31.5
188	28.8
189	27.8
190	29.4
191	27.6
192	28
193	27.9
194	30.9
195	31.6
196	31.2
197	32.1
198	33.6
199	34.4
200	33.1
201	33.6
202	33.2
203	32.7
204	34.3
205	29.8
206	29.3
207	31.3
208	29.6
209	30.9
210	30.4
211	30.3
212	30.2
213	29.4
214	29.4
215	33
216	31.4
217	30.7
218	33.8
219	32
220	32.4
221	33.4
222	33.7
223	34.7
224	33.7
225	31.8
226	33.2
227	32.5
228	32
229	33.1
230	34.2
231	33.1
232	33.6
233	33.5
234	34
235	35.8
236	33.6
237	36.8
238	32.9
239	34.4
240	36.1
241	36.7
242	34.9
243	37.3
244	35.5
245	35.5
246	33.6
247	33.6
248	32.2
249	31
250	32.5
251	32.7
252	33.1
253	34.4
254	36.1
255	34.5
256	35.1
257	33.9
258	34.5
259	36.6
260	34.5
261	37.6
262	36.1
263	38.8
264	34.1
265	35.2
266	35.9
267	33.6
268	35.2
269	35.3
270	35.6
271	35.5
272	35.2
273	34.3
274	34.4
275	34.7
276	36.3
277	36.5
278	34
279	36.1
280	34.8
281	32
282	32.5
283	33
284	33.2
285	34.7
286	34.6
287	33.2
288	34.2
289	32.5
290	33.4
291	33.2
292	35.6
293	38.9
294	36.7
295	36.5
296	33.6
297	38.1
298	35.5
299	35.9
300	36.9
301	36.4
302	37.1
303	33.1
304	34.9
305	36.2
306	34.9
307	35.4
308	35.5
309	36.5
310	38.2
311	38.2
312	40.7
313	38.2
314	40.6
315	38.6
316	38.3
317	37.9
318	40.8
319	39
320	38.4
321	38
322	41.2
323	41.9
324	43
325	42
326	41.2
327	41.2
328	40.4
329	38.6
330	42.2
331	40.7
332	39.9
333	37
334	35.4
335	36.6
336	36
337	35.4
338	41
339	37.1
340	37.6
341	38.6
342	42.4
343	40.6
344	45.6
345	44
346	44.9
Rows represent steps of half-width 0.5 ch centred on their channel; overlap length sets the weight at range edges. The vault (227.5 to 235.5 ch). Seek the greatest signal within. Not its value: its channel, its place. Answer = 235 ch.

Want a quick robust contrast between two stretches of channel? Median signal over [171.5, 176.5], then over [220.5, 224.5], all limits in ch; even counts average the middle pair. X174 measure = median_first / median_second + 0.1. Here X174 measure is 1.10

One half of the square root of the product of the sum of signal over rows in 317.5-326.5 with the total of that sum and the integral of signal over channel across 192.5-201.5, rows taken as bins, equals 244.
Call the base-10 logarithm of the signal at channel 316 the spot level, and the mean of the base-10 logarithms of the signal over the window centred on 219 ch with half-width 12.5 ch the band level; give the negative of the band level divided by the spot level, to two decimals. -0.95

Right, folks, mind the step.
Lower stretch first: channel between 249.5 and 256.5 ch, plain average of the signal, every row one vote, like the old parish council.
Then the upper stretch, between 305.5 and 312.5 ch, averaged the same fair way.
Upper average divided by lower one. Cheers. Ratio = 1.09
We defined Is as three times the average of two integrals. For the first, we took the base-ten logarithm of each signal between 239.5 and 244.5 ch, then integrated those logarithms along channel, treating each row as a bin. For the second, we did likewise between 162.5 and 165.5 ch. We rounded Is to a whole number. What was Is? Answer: 18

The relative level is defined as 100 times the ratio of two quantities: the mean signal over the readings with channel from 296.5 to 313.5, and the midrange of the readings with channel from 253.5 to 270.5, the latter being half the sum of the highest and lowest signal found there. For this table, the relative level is 101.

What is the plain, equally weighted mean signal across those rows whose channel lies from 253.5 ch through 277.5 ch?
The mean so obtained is 35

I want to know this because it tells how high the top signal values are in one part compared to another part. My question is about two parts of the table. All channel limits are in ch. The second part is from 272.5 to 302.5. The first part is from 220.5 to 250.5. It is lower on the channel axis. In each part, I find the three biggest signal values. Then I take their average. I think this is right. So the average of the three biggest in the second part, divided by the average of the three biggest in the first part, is 1.03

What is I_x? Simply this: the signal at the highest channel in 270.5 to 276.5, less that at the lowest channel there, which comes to 0.8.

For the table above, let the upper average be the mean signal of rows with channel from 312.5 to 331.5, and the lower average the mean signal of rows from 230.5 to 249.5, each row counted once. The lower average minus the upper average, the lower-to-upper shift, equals -5.7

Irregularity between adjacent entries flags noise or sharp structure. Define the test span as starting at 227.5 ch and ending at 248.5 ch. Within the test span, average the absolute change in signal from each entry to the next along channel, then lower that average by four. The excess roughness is -2.57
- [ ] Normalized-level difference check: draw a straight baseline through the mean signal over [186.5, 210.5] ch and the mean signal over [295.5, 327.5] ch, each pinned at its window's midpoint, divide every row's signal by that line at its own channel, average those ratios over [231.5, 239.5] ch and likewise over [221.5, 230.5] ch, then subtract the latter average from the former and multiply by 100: 2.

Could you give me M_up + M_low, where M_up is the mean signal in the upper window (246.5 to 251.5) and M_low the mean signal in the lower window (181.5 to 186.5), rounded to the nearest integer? 64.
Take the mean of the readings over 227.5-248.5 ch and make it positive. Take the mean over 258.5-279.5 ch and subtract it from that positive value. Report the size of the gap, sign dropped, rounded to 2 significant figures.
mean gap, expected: 1.1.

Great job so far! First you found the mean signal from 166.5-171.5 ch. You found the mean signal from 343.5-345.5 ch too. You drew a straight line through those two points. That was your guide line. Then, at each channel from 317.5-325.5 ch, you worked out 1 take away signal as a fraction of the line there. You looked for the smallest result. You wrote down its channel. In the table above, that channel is 324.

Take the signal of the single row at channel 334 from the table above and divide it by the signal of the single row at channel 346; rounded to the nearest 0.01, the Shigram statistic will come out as 0.79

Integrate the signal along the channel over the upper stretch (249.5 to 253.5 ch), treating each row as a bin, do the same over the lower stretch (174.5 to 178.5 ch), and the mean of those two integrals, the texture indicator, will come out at 136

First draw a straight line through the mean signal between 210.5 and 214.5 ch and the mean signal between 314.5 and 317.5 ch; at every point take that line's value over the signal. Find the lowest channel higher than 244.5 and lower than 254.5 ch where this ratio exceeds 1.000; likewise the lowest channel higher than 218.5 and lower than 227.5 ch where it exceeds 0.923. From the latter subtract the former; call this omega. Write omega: -29 ch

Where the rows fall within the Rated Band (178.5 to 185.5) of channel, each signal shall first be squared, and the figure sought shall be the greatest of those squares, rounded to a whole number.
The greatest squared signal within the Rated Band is 1142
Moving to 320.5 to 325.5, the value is 1849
